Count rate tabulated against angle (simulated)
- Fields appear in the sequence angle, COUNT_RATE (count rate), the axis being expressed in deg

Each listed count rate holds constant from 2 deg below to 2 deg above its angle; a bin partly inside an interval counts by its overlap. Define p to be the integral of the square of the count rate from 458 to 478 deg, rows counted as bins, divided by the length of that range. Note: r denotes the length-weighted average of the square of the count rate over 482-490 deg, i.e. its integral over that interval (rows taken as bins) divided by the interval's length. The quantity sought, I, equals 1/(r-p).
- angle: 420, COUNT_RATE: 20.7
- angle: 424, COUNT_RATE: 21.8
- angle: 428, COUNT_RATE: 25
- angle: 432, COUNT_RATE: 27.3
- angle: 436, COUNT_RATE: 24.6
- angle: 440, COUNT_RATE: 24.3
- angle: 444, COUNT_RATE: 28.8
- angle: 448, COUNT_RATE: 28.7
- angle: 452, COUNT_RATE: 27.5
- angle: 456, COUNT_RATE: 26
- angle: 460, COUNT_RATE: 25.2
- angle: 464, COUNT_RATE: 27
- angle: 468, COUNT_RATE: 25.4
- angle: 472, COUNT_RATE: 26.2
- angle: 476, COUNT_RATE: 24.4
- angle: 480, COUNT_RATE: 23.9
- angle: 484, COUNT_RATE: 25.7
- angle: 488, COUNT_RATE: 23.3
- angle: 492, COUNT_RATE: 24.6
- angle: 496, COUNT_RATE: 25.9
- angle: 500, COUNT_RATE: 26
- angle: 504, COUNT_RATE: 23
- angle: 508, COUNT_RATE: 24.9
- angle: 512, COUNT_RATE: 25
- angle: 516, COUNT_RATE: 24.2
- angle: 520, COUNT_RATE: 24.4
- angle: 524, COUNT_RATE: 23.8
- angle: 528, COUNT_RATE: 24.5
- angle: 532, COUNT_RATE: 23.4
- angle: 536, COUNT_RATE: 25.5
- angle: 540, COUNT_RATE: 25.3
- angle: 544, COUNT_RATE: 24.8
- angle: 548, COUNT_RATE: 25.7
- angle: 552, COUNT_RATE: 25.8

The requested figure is -0.02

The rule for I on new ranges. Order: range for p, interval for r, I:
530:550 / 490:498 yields 0.07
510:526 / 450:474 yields 0.01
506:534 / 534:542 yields 0.02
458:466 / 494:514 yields -0.02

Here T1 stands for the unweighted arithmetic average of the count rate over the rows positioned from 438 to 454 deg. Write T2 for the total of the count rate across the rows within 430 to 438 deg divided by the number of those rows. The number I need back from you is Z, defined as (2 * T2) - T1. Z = 24.6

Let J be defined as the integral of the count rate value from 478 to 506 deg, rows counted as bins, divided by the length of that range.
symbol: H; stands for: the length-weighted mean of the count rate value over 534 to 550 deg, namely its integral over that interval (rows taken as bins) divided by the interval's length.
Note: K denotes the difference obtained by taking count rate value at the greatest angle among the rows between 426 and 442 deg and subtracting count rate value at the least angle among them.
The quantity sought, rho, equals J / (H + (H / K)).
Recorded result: -2.3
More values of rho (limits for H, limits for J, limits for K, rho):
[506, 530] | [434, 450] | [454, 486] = -0.5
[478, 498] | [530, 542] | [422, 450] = 0.9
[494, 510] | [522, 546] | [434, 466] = 0.7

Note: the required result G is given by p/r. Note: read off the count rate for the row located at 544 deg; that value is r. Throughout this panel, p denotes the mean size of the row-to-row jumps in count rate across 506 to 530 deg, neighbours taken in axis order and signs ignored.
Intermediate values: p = 0.5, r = 24.8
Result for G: 0.019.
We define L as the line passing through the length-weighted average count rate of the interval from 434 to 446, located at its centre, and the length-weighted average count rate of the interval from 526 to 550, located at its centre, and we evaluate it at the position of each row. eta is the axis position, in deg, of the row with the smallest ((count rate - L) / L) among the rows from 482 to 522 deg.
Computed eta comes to 504 deg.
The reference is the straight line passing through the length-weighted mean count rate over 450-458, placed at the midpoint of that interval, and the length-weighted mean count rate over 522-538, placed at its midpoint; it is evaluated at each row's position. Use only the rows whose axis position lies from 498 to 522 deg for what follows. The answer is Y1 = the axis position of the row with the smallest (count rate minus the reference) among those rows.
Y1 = 504 deg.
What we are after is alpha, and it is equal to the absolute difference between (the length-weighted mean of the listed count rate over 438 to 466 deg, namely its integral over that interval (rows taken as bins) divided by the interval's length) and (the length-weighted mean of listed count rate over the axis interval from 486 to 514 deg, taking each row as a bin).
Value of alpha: 2.1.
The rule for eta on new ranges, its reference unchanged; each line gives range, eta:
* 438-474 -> 440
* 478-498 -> 488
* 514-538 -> 532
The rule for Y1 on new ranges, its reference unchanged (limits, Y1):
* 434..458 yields 440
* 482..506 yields 488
